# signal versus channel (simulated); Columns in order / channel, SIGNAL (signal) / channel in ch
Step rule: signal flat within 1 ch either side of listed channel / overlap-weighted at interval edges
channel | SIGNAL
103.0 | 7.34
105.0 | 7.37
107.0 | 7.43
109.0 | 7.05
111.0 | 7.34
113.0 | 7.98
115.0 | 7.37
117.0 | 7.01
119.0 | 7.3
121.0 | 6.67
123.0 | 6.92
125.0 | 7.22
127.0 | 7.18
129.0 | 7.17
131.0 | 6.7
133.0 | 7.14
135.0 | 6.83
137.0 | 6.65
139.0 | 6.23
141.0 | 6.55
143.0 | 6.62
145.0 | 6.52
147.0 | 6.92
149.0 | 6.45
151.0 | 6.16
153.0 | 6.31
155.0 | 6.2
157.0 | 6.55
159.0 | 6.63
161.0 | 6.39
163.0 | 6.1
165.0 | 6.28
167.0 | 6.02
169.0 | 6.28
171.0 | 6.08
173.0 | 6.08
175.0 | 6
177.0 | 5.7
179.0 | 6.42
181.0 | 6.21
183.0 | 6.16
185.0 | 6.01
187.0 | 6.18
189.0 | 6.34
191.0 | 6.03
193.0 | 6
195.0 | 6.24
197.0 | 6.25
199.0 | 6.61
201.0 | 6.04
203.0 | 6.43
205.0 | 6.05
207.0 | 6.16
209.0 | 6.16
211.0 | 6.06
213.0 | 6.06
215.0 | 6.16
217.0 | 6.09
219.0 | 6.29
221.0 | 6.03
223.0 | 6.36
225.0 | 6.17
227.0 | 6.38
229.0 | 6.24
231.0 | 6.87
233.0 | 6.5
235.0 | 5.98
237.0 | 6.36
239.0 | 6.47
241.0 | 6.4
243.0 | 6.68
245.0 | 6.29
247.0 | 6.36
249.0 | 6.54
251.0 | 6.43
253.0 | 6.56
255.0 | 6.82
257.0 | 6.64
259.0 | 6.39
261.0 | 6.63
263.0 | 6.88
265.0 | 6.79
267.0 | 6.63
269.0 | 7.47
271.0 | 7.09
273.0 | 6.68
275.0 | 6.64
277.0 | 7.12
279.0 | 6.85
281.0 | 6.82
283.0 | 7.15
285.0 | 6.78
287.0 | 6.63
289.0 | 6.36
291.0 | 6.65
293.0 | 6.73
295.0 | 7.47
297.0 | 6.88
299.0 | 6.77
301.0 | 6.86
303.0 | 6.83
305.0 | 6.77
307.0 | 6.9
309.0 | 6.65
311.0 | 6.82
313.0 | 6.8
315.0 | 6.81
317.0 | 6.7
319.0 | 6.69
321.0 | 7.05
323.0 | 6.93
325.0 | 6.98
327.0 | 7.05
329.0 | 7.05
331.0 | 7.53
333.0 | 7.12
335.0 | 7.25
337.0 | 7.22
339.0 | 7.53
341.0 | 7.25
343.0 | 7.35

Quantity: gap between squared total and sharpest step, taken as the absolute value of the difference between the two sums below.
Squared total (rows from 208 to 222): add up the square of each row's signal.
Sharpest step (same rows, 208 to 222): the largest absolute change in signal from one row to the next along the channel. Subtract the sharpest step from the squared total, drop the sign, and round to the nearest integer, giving 262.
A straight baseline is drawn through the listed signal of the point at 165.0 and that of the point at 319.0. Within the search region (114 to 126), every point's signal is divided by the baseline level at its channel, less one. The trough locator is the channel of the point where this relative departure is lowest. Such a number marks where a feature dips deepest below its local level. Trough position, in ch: 121.0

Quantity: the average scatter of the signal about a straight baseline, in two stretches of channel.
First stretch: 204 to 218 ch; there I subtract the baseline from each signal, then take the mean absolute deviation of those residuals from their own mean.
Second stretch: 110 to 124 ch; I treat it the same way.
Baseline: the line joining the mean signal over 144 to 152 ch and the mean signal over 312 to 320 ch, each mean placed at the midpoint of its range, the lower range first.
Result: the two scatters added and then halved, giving 0.18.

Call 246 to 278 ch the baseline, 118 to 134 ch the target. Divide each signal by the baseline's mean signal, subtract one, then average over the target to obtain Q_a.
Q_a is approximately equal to 0.05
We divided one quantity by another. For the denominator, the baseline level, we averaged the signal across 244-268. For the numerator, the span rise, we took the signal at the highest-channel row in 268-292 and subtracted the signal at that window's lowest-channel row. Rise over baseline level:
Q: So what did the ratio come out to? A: -0.12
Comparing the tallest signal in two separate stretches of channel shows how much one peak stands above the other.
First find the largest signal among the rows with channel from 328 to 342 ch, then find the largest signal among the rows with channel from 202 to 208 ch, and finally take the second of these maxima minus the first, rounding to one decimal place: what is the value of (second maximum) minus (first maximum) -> -1.1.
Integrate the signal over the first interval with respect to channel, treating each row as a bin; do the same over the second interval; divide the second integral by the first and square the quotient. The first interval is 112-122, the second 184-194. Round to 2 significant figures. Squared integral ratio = 0.71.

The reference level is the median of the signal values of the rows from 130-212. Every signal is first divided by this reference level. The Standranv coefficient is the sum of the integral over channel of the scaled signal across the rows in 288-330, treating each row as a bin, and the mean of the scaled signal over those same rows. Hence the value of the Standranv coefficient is 47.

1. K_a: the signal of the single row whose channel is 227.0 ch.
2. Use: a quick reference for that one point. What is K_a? 6.38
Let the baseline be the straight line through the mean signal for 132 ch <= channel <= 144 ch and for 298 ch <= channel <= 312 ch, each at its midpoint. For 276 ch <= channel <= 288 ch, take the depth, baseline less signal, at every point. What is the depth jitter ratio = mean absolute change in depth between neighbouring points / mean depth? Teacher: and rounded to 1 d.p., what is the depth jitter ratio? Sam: -2.1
